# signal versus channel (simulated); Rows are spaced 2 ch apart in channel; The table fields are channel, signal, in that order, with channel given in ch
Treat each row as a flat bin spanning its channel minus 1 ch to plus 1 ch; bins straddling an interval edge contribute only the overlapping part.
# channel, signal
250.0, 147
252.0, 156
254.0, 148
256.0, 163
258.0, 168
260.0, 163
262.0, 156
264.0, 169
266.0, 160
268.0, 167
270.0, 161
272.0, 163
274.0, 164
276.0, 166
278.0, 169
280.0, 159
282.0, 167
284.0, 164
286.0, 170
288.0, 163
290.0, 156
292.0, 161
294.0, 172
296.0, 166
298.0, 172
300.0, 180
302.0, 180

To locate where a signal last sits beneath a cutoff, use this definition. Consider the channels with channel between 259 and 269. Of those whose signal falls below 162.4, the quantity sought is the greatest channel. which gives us 266.0 ch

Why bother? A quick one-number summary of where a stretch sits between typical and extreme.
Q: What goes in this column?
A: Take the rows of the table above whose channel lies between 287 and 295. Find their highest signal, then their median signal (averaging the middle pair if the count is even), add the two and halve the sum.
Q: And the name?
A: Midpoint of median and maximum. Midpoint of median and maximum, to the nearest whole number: 167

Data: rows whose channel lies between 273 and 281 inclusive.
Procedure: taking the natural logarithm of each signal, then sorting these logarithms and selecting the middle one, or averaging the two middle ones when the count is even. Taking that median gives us 5.11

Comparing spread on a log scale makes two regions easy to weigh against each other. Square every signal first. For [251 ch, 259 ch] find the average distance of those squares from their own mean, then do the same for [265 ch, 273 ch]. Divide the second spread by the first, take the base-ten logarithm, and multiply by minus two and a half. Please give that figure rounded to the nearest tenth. 1.2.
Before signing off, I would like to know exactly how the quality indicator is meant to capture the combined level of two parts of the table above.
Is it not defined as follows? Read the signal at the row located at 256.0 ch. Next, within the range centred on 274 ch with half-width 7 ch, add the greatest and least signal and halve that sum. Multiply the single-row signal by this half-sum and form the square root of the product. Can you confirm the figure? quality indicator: 163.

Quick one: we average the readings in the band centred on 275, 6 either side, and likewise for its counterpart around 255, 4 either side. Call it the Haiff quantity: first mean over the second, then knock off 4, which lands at -2.97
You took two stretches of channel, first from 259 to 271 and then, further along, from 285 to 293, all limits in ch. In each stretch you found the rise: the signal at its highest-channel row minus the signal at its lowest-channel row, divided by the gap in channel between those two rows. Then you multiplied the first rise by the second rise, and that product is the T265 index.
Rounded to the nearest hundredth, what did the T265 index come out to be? 0.30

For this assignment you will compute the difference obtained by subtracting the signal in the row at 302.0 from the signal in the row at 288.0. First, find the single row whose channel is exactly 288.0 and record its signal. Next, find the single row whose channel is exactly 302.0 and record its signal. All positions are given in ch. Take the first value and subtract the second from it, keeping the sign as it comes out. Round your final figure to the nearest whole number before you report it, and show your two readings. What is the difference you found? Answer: -17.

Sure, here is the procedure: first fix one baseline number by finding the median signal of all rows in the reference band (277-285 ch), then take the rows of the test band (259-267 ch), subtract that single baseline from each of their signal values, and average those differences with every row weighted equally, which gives -3.5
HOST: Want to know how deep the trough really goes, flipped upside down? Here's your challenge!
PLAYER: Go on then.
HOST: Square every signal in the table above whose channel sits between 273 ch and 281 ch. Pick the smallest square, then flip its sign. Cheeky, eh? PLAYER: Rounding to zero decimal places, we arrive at -25281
